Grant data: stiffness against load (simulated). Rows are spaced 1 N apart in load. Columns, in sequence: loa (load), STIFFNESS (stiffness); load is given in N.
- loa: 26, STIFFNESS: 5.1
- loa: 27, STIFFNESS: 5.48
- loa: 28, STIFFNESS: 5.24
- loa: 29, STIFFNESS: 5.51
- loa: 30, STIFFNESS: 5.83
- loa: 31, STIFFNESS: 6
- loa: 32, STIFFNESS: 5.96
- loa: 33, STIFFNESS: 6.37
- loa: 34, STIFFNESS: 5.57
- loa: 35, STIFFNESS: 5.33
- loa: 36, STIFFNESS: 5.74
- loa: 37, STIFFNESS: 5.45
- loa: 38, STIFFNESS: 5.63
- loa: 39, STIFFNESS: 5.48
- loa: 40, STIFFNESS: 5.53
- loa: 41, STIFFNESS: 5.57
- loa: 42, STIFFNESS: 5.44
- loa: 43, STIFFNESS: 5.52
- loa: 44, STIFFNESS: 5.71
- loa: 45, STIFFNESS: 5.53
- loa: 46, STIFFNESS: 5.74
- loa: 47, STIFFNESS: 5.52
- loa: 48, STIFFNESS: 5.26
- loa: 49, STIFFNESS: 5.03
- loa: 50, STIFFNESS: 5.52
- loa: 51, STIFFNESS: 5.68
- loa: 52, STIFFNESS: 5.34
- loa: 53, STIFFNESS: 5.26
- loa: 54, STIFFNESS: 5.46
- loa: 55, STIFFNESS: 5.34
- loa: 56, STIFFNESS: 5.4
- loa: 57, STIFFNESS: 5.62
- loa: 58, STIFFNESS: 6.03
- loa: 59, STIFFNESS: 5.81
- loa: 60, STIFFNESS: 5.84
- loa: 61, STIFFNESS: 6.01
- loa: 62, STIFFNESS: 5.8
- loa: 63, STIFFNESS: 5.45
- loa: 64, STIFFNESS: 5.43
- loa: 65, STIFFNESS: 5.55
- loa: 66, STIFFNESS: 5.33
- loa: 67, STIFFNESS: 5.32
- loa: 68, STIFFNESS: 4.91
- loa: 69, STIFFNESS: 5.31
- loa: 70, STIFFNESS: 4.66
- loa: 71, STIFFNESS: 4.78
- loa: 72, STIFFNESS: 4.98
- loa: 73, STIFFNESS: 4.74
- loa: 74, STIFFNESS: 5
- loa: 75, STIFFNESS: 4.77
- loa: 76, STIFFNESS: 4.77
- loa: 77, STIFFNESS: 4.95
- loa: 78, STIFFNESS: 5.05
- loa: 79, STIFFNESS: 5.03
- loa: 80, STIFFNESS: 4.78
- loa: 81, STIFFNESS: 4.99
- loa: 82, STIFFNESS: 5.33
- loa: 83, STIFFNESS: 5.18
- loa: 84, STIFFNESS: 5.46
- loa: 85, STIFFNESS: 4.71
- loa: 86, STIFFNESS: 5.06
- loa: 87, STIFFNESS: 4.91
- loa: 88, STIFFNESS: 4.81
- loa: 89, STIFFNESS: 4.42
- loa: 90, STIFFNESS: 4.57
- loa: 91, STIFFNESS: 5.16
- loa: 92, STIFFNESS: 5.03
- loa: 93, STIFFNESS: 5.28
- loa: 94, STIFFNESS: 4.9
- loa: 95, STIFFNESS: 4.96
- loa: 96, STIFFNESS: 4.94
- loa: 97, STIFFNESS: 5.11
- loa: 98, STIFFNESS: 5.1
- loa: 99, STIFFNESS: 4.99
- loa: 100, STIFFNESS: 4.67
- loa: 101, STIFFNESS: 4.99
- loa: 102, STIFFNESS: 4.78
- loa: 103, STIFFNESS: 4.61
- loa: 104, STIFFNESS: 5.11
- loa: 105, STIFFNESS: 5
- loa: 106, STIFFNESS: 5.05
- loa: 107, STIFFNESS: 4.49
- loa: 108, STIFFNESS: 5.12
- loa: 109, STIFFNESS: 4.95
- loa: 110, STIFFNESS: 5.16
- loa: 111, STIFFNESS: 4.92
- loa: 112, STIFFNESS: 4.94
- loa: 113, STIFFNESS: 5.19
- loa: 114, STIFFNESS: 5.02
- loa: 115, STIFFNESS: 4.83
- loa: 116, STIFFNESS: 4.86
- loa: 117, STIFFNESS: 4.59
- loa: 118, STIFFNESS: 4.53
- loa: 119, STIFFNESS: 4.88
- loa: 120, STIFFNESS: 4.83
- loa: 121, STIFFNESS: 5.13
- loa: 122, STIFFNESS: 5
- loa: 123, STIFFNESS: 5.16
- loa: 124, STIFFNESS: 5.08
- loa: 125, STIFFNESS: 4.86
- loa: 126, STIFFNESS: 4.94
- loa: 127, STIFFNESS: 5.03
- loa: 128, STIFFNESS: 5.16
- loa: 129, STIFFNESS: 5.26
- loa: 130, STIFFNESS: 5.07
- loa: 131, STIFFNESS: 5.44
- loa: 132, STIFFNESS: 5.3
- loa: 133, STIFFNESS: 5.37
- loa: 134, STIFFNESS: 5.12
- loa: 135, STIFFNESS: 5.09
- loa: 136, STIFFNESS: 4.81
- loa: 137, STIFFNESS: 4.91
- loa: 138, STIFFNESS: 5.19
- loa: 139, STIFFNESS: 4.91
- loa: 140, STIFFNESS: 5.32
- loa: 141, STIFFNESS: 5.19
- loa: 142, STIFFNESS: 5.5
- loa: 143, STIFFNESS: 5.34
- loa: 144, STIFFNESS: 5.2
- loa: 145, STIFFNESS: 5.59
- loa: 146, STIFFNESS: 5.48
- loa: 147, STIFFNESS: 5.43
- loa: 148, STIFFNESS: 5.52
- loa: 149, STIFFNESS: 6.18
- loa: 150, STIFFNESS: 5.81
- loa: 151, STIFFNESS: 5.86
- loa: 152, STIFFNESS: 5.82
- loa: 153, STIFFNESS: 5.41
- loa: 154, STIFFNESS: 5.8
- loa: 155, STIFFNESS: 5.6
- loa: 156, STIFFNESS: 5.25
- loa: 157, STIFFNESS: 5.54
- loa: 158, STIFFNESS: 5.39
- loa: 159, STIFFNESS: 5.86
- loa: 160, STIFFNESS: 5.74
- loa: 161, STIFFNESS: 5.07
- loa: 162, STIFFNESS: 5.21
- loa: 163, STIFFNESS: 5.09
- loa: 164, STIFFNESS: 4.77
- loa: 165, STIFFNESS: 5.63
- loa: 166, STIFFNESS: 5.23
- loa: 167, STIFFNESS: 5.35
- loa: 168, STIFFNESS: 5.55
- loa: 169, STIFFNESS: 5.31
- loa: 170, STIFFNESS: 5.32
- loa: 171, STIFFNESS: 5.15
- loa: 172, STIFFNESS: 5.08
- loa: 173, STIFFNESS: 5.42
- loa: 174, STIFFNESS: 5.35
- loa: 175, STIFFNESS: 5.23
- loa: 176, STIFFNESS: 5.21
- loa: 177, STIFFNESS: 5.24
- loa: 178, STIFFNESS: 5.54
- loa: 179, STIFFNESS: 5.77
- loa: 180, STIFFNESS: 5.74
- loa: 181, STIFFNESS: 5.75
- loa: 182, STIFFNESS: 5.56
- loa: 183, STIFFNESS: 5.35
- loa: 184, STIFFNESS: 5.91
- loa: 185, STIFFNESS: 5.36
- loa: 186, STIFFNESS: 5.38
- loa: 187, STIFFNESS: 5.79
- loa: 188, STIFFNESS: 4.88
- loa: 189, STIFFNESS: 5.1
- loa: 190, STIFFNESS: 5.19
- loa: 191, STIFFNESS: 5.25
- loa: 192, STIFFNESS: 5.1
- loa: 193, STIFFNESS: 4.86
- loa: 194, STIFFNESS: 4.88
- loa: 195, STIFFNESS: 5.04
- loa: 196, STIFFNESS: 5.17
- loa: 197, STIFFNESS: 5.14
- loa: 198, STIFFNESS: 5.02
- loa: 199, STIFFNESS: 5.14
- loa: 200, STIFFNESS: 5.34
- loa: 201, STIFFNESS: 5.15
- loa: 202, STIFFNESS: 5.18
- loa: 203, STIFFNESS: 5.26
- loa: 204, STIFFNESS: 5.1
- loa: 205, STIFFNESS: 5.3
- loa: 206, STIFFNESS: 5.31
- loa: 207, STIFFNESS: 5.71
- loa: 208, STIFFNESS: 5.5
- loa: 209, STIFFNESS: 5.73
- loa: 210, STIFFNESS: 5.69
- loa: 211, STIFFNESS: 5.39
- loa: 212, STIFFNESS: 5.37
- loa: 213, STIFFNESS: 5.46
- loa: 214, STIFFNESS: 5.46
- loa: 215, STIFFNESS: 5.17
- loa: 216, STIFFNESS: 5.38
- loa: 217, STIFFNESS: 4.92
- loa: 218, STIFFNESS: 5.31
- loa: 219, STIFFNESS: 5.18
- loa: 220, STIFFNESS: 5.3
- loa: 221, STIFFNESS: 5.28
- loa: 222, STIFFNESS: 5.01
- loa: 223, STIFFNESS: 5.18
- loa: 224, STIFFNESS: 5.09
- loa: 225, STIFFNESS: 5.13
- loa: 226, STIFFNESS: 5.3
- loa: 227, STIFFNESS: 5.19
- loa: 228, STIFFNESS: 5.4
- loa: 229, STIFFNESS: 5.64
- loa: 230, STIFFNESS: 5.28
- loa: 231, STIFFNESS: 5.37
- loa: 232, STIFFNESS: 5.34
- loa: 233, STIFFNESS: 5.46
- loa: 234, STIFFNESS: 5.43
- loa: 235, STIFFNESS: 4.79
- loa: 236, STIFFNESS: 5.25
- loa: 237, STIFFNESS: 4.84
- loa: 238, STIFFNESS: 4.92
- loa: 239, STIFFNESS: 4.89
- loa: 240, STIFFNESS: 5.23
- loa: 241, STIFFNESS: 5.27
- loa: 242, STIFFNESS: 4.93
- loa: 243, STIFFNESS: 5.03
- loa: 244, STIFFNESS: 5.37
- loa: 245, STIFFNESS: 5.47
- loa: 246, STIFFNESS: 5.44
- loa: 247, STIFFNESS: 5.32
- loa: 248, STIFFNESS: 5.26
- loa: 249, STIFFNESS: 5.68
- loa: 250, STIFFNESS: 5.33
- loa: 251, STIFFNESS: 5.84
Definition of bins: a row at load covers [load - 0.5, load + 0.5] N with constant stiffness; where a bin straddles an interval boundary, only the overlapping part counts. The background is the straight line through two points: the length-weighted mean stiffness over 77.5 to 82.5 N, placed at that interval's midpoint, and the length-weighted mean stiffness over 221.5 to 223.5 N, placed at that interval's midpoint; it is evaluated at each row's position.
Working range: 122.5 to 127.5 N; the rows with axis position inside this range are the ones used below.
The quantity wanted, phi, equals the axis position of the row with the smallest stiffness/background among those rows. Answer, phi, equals 125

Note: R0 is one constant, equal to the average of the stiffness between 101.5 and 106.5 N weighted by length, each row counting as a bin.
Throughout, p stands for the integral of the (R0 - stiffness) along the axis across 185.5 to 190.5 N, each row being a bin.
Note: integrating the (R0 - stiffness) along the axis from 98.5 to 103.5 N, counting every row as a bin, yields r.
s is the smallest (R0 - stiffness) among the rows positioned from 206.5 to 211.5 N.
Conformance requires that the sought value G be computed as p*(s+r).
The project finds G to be 1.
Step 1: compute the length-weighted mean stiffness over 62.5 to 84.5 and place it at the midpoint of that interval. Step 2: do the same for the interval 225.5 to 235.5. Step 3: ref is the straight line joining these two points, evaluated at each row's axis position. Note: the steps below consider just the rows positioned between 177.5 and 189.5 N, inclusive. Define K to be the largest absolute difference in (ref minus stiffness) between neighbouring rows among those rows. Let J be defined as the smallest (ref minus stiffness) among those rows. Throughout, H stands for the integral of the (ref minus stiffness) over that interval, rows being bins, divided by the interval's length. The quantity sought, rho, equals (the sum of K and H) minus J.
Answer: 1.31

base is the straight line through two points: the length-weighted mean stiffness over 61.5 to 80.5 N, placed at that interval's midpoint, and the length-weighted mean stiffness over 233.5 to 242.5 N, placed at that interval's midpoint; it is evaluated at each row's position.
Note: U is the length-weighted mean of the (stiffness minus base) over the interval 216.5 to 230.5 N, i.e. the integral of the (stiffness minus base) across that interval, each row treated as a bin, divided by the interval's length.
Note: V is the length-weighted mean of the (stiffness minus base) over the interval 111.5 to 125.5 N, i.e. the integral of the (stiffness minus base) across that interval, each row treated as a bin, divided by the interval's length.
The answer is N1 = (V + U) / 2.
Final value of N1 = 0.00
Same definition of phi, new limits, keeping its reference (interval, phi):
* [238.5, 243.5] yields 239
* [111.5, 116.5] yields 115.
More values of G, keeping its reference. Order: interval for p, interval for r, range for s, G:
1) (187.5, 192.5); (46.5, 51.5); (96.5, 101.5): 3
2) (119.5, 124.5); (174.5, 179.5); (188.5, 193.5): 2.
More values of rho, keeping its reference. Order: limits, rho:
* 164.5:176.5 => 0.72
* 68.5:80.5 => 1.07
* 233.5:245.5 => 0.98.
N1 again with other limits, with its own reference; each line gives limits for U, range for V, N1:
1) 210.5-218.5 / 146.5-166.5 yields 0.34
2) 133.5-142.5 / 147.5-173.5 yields 0.21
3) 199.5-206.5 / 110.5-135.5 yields 0.06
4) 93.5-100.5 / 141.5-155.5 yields 0.20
